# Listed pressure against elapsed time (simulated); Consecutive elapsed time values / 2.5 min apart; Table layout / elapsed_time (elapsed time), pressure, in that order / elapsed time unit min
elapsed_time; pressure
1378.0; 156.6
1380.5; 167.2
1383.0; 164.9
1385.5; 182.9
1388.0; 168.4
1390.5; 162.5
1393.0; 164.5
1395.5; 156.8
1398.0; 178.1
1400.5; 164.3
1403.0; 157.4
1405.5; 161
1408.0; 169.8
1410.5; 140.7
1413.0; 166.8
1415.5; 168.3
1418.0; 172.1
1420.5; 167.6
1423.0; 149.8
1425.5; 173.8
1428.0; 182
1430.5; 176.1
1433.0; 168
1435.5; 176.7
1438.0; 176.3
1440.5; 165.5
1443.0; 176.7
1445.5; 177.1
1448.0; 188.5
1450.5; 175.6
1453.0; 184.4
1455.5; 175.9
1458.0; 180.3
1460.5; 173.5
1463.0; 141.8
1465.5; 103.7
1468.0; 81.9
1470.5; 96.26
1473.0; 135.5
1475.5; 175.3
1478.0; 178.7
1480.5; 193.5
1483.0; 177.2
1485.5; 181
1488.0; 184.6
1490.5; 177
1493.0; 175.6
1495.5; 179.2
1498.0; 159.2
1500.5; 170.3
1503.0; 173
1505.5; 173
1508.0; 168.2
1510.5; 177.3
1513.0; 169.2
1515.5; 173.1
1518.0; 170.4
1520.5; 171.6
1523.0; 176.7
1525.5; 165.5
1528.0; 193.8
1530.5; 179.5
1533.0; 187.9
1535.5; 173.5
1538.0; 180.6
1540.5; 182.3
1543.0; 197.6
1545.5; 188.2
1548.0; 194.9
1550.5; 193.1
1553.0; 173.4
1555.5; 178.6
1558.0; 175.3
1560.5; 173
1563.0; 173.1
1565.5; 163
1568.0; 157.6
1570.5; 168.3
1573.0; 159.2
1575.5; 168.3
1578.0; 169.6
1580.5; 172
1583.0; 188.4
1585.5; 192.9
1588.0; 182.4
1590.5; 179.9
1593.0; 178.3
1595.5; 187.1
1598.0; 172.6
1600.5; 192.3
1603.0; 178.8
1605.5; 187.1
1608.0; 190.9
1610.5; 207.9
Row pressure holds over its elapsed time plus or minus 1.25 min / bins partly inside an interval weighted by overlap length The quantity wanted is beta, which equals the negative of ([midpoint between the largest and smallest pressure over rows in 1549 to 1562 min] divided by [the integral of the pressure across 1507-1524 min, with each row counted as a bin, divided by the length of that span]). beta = -1.06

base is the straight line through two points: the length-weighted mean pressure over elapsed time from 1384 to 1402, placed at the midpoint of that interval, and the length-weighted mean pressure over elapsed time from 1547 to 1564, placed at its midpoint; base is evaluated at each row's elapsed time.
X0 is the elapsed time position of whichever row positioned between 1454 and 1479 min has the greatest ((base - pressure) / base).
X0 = 1468.0 min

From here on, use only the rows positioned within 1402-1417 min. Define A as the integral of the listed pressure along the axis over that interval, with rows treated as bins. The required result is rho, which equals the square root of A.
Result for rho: 49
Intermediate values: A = 2414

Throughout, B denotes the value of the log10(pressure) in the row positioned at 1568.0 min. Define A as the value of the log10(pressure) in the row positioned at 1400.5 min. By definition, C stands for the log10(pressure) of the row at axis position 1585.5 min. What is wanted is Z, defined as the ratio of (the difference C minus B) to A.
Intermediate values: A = 2.22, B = 2.20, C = 2.285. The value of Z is 0.040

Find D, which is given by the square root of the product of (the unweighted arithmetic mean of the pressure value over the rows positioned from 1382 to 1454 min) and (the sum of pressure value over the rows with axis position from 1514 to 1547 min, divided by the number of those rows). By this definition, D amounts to 175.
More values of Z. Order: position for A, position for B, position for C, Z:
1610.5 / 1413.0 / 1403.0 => -0.011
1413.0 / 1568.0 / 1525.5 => 0.010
